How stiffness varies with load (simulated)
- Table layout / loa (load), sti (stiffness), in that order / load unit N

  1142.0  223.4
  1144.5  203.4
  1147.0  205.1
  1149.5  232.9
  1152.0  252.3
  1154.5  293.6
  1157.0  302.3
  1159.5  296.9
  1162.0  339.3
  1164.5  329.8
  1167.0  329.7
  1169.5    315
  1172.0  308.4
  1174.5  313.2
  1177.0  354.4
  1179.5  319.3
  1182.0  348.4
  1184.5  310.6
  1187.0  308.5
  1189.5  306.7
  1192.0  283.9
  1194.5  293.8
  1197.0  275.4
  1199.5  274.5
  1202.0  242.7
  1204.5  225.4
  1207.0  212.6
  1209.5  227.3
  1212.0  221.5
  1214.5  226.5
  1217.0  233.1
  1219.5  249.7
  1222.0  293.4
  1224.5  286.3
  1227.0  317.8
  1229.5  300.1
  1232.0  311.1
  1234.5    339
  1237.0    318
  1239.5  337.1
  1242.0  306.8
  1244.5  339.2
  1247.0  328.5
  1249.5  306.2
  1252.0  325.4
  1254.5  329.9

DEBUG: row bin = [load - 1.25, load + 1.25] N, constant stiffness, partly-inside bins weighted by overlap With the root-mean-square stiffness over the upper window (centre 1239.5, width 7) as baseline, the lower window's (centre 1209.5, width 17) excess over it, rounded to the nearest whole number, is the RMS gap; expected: -94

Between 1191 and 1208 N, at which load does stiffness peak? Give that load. 1194.5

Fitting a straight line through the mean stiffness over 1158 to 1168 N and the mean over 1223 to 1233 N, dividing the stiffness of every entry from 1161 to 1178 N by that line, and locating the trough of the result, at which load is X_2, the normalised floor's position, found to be 1172.0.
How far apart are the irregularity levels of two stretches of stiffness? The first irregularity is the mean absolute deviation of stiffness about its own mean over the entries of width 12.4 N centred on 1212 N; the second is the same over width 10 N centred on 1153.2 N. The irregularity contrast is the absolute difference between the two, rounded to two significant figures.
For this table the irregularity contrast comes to 22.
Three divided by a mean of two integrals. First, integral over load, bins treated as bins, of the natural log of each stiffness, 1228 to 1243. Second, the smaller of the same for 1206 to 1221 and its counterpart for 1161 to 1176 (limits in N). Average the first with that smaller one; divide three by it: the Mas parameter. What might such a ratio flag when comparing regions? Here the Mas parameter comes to 0.0357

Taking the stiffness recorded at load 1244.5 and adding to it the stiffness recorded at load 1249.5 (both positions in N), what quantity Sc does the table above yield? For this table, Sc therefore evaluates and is 645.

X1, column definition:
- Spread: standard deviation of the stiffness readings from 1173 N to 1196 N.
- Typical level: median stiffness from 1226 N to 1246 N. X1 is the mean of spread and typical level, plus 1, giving 171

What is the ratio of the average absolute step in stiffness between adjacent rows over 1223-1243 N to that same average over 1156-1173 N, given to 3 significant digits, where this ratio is 1.73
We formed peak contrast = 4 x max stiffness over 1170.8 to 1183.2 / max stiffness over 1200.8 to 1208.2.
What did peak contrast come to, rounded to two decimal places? 5.84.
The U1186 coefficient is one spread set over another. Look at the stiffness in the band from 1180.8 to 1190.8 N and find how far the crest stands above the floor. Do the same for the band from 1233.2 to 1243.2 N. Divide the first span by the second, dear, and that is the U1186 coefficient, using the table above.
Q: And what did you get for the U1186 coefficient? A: 1.3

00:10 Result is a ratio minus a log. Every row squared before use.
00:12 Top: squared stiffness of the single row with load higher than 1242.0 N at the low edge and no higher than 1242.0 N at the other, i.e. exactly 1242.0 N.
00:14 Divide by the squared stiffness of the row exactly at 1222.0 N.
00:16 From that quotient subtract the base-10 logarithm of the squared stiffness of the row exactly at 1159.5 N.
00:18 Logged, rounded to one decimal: -3.9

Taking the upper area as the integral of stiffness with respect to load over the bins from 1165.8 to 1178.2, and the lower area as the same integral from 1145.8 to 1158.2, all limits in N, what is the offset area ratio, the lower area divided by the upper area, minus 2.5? -1.71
